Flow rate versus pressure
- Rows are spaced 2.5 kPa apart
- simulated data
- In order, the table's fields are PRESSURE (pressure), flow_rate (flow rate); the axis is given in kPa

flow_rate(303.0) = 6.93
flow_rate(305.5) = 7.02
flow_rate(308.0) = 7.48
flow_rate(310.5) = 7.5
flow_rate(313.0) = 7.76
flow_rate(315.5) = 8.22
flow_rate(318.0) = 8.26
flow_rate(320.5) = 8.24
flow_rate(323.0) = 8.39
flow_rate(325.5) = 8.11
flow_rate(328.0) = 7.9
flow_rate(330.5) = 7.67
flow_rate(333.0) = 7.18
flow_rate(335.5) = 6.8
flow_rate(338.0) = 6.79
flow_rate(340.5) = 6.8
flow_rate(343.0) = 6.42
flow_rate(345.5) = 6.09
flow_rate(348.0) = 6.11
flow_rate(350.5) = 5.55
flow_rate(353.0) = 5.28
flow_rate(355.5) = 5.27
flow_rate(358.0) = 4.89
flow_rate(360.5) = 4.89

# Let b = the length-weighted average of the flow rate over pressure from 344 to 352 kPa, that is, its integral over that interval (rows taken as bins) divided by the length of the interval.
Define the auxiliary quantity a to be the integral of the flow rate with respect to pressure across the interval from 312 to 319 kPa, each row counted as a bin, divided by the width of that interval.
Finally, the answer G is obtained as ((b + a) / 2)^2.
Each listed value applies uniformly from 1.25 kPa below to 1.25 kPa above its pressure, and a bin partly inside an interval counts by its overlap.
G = 49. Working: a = 8.1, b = 5.9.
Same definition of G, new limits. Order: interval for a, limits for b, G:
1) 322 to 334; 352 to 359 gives 42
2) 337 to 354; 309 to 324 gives 50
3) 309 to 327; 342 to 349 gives 51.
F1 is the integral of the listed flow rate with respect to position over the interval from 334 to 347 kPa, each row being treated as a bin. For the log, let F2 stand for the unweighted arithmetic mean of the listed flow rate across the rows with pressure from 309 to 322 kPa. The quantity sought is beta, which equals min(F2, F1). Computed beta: 8.00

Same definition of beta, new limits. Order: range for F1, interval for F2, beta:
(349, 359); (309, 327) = 8.07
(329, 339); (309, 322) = 8.00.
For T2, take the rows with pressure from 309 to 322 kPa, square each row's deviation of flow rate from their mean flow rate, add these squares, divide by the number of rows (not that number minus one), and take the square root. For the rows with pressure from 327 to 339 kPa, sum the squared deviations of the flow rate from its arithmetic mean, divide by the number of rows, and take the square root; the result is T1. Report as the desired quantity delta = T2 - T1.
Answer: -0.14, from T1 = 0.45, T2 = 0.31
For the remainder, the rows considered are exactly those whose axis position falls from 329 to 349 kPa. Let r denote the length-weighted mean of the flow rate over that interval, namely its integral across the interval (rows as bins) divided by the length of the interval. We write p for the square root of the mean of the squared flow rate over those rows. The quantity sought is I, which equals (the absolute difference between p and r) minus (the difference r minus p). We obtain 0.00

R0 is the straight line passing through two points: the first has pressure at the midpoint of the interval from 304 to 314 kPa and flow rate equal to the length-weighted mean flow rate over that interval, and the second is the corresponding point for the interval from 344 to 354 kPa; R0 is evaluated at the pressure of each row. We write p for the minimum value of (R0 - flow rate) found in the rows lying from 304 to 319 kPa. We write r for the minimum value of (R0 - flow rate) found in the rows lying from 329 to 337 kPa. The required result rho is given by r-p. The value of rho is 0.1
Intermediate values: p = -1.21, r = -1.13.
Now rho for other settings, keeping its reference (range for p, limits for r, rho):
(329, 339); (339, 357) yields 0.5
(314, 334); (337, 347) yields 0.9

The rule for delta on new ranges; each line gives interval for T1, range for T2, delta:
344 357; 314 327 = -0.28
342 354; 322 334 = 0.00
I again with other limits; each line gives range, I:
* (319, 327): 0.02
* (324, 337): 0.03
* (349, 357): 0.00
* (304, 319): 0.07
